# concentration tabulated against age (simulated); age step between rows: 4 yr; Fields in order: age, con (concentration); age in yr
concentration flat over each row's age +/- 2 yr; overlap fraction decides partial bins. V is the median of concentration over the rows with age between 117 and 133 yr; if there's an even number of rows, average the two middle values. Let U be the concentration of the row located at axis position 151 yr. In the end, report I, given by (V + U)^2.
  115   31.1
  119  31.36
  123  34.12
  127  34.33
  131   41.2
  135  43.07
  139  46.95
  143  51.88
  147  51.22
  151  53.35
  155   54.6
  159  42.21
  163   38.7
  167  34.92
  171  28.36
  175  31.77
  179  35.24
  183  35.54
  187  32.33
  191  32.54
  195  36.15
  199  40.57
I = 7669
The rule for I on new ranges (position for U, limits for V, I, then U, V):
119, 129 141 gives 5540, 31.36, 43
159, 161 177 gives 5709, 42.21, 33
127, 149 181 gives 5084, 34.33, 37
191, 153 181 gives 4594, 32.54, 35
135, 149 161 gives 9297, 43.07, 53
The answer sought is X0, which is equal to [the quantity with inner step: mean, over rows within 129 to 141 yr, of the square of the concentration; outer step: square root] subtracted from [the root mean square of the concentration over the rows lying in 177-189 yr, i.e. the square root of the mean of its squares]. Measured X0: -9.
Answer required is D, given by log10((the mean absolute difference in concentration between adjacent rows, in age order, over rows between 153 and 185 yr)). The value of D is 0.68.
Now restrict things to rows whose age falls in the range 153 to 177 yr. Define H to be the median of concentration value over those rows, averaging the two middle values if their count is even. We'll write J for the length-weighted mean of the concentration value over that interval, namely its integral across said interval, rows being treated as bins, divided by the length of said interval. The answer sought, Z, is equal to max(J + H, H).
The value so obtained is 75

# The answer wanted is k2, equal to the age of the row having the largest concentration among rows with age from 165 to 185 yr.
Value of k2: 183 yr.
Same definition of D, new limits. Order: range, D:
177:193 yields 0.09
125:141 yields 0.62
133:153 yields 0.46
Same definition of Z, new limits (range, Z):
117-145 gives 82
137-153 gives 102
